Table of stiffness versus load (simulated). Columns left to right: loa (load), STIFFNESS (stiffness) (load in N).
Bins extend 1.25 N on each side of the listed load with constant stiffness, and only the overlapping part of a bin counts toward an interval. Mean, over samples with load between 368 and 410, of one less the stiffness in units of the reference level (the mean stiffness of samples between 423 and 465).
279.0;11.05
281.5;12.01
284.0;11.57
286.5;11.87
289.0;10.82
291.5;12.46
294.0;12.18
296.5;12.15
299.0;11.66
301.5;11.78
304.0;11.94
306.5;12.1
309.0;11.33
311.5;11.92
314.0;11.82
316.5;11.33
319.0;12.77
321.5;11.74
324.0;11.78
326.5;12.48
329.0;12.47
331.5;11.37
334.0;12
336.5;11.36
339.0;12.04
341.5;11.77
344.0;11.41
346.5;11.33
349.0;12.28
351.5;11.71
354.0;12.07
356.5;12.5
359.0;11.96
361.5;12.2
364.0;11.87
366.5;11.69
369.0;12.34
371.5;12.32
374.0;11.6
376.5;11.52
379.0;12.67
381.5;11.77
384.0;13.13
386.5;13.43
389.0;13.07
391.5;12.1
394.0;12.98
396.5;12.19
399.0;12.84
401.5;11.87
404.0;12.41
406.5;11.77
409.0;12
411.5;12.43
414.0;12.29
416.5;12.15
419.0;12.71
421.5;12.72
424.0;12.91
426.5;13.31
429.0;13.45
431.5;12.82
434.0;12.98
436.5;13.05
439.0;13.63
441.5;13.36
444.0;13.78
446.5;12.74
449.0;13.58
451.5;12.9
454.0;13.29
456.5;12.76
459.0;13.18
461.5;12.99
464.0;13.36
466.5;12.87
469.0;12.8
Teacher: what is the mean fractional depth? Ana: 0.063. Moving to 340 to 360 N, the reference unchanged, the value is 0.099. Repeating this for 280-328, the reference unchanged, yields 0.099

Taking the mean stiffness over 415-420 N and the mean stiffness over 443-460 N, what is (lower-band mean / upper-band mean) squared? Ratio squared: 0.89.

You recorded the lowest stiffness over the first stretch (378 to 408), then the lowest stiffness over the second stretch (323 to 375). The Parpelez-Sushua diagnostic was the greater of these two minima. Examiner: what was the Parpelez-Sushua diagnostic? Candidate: 11.8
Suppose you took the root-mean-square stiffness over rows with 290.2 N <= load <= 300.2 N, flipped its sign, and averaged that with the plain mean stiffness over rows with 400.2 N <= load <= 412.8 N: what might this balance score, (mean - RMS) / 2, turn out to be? 0.0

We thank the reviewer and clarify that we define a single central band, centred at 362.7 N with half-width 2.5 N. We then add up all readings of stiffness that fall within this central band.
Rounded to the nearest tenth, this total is 24.1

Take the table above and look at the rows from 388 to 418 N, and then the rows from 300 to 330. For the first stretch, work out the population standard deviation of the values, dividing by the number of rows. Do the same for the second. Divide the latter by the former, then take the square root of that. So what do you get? 1.02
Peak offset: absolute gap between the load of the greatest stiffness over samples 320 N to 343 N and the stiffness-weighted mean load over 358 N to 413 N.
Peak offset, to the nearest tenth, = 58.9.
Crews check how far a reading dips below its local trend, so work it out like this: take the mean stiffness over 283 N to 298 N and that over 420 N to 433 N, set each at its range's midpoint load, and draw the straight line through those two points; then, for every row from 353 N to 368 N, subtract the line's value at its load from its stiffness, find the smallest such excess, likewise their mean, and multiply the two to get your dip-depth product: 0.3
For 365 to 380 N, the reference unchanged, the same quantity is 0.6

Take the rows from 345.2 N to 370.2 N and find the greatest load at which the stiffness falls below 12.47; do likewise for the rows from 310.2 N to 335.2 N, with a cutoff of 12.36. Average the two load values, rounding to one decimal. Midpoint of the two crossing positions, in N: 351.5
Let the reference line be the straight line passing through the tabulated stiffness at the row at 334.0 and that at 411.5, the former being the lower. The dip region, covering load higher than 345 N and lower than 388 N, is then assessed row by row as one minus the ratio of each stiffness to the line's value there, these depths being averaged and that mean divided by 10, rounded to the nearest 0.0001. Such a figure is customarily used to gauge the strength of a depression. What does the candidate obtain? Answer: 0.0003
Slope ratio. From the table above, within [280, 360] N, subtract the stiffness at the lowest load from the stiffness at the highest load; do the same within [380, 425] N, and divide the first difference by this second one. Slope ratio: 0.0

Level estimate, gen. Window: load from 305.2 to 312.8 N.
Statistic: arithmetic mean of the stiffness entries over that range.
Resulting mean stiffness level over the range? 11.8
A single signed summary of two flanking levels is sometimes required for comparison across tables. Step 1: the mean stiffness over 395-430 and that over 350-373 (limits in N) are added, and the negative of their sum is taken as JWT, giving -24.6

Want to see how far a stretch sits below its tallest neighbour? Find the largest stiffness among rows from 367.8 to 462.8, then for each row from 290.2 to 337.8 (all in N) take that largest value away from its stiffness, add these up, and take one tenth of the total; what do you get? -3.5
